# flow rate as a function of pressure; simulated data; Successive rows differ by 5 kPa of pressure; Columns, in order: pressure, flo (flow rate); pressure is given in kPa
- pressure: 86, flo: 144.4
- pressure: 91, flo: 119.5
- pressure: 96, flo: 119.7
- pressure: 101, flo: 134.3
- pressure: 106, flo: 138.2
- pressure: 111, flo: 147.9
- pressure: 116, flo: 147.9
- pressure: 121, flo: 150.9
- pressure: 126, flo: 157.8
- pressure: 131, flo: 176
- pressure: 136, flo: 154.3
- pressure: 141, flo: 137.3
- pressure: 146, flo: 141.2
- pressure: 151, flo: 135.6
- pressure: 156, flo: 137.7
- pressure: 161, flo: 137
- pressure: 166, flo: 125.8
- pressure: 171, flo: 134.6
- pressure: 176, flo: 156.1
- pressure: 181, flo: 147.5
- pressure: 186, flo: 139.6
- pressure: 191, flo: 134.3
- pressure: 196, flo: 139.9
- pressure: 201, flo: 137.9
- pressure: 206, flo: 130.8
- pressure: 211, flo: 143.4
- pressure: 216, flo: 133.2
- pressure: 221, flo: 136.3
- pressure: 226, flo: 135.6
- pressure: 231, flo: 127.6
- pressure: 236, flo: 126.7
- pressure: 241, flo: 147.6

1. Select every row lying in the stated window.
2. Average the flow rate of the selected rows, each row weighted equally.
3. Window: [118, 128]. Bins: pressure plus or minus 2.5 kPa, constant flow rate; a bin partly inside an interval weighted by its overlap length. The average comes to 154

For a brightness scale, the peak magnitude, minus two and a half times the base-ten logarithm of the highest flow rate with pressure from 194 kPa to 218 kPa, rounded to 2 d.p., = -5.39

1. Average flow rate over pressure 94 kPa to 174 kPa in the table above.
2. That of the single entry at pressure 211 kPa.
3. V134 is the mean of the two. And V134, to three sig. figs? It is 143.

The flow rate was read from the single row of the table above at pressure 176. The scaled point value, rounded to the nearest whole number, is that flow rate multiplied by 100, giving 15610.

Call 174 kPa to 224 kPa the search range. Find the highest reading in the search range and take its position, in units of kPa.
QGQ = 176 kPa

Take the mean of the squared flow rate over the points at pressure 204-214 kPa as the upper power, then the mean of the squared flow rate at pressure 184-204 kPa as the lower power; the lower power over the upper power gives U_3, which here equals 1.01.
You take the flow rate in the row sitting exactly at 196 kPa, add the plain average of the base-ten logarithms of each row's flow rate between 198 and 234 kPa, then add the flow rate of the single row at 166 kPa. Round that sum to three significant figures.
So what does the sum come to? 268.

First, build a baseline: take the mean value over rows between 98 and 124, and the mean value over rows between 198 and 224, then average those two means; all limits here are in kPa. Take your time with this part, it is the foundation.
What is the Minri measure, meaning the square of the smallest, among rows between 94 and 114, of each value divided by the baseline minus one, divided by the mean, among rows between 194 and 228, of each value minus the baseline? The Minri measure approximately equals -0.006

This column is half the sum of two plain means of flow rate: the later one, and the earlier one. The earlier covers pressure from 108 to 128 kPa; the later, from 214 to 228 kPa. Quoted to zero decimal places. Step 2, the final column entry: 143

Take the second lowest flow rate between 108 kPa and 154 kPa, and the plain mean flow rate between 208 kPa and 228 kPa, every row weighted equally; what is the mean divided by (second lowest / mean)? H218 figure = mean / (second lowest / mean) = 137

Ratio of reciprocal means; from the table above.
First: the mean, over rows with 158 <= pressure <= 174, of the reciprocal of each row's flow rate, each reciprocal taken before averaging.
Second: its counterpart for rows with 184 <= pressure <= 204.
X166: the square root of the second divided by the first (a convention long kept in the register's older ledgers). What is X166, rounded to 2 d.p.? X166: 0.98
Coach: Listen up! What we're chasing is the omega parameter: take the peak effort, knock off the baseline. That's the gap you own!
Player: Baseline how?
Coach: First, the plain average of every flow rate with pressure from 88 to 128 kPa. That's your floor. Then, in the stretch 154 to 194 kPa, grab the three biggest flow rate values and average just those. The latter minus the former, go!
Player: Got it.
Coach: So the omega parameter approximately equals 8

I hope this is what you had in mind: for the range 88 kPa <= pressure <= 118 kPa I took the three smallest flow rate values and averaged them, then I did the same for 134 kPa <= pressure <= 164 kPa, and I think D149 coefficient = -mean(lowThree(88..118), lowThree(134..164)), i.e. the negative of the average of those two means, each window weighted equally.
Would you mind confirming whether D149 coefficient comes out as -131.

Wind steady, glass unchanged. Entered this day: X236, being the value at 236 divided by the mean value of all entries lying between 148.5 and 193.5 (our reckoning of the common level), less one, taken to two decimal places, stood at -0.09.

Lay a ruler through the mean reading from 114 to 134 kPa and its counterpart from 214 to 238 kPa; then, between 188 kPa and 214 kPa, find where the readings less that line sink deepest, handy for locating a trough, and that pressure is 191 kPa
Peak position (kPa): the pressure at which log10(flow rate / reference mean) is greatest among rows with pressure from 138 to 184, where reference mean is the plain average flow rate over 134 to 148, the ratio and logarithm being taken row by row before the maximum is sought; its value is 176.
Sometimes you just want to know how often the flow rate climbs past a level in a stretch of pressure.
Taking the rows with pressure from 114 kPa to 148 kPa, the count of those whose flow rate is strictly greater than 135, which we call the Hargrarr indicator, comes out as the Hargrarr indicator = 7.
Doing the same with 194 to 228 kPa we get 5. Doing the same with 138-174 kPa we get 5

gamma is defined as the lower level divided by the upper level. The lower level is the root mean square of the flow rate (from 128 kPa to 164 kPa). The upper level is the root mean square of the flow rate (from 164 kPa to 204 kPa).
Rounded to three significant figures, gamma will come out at 1.05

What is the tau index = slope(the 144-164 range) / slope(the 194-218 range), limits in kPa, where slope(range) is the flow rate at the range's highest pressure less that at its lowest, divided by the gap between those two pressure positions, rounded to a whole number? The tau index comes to 1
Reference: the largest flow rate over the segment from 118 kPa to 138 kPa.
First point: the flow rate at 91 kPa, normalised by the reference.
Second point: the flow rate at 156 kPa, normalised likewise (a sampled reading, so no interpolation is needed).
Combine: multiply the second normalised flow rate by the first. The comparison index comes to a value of 0.531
